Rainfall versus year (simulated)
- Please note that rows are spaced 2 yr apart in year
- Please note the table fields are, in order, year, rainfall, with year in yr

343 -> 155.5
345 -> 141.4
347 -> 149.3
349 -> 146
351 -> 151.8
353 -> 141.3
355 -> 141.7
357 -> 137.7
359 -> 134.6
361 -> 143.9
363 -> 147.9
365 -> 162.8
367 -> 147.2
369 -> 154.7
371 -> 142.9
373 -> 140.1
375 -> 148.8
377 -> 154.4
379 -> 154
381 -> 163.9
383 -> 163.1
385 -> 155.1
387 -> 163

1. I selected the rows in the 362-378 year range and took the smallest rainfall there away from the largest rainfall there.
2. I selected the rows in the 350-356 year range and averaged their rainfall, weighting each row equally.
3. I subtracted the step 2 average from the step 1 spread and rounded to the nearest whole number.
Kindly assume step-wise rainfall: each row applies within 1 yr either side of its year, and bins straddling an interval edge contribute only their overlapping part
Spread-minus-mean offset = -122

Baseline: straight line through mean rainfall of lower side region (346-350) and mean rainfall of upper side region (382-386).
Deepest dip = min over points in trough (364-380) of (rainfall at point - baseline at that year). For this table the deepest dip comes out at -15.5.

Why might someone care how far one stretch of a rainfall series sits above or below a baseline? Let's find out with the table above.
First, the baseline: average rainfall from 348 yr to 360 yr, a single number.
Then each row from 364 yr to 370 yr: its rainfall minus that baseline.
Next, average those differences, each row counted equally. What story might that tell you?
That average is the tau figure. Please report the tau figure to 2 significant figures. 13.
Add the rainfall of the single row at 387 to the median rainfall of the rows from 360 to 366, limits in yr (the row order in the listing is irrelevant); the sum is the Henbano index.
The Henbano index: 311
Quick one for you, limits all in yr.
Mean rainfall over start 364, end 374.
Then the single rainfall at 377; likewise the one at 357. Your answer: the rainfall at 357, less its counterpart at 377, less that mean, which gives -166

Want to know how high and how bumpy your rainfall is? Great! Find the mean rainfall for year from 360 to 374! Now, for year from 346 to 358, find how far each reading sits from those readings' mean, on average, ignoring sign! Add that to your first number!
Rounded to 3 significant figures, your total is 153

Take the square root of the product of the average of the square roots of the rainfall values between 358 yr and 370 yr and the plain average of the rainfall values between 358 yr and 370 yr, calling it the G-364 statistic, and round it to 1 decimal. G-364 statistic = 42.5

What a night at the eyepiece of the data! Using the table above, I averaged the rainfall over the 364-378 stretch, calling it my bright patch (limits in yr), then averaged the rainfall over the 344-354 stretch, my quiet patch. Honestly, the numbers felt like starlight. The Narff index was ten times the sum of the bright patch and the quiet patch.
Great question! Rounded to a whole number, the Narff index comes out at 2961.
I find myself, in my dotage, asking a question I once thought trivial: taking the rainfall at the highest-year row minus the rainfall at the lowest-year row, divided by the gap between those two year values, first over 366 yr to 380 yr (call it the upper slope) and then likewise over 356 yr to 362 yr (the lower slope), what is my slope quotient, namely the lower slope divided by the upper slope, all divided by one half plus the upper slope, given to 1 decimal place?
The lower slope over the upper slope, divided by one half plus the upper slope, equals 2.6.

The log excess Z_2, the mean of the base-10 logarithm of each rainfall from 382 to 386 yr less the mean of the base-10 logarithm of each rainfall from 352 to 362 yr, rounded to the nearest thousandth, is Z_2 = 0.056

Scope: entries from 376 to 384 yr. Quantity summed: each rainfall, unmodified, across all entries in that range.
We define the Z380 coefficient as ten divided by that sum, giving 0.0157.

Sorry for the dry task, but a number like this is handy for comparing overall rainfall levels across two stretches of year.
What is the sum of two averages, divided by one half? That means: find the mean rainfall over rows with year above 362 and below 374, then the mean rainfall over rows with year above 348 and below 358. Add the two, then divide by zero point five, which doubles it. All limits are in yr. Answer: 586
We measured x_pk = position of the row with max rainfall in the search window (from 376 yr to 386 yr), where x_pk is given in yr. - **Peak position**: 381 yr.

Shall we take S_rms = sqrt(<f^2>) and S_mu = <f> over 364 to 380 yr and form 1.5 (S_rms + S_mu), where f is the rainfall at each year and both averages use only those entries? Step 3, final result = 452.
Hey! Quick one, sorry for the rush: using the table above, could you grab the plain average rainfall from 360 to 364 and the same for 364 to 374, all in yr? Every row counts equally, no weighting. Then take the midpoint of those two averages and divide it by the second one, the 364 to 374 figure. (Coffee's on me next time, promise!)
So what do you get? 0.99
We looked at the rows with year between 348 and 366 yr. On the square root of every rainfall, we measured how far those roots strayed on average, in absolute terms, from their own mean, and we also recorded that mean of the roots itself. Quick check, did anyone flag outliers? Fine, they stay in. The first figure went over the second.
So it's 0.0208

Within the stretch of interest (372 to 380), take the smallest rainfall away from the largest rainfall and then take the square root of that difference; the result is 3.8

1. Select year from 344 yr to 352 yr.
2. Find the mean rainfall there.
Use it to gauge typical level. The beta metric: 147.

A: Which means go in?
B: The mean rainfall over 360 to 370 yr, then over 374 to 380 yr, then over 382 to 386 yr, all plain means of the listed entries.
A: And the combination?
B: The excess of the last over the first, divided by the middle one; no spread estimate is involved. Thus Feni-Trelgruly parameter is 0.051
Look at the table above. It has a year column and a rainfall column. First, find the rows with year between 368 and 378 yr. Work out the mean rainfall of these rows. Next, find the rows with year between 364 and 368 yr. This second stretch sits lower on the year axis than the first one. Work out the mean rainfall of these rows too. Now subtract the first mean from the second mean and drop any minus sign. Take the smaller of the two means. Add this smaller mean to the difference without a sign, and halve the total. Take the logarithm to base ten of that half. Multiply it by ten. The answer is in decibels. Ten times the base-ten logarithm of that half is 18.89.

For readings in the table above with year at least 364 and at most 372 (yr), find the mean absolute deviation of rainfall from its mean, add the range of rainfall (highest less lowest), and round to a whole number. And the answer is 27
